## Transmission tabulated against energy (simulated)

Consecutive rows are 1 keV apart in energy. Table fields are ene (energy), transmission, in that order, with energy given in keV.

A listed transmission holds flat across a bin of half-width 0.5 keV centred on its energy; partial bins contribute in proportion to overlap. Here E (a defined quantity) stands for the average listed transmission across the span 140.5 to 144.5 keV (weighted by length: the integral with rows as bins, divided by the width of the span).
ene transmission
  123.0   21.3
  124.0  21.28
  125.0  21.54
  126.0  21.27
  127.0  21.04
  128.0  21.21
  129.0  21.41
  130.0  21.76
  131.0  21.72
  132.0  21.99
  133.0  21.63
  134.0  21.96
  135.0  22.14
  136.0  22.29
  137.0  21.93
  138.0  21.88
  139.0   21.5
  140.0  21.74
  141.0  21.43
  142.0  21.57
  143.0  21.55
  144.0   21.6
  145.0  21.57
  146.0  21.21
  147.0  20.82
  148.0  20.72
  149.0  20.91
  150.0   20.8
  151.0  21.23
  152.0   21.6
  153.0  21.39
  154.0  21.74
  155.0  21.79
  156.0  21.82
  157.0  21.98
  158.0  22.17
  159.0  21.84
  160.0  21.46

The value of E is 21.5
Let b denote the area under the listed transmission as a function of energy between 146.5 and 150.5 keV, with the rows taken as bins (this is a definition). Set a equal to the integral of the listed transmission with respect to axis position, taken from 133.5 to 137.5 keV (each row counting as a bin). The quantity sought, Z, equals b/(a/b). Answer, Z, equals 78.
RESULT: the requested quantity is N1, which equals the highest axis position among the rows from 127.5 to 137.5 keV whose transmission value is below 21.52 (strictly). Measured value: 129.0 keV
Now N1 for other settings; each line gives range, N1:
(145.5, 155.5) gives 153.0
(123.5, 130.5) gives 129.0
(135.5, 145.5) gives 141.0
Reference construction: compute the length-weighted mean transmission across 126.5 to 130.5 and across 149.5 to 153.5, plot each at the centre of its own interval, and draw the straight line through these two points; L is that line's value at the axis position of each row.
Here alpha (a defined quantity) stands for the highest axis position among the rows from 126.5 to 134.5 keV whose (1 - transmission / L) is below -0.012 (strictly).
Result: 134.0 keV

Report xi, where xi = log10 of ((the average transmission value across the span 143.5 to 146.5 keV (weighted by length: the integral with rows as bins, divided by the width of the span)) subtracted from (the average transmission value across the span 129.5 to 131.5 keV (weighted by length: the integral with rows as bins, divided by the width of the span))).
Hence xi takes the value -0.55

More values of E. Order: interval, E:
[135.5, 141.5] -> 21.8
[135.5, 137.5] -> 22.1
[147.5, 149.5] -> 20.8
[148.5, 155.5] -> 21.4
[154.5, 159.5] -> 21.9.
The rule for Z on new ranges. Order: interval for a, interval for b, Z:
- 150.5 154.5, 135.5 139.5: 89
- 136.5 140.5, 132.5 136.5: 89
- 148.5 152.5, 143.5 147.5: 86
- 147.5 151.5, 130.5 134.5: 91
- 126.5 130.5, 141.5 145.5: 87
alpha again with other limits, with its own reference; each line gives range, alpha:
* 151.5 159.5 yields 159.0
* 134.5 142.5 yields 142.0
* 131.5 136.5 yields 136.0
